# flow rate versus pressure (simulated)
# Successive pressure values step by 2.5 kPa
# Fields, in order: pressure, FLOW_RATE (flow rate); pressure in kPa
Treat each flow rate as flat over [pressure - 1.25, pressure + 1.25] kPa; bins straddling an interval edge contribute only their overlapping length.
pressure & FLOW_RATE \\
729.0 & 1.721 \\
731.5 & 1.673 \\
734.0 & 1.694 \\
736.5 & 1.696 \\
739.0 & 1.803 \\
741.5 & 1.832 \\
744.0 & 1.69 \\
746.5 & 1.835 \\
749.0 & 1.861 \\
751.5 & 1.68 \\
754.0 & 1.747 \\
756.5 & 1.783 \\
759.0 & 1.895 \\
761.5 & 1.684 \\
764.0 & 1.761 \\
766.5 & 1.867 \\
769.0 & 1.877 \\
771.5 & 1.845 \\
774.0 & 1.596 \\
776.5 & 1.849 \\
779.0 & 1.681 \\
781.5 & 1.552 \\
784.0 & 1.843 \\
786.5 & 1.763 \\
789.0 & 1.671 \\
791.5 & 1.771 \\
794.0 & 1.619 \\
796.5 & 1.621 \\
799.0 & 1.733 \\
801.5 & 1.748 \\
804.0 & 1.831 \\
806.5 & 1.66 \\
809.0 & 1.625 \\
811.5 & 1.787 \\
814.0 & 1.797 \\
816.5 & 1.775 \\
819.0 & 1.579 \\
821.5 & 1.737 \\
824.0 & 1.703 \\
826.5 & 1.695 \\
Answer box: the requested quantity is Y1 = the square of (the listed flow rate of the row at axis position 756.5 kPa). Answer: 3.18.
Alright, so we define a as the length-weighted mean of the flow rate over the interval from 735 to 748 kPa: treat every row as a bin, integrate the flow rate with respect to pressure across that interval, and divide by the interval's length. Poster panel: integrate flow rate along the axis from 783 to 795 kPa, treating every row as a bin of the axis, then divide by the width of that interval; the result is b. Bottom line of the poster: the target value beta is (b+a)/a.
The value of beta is 1.98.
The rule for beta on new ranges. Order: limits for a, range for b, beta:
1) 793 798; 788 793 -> 2.06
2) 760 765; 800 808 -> 2.01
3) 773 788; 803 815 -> 2.01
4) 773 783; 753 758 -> 2.06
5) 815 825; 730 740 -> 2.01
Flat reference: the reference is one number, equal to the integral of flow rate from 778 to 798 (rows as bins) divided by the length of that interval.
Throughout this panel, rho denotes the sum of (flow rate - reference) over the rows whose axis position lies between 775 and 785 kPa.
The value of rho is 0.16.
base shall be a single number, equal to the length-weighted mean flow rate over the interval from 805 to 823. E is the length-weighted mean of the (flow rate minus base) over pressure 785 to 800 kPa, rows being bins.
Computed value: -0.012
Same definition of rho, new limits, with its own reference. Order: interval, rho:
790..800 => -0.02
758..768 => 0.44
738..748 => 0.40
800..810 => 0.10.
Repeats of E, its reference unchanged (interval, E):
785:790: 0.015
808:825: 0.006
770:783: 0.000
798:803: 0.035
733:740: 0.020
